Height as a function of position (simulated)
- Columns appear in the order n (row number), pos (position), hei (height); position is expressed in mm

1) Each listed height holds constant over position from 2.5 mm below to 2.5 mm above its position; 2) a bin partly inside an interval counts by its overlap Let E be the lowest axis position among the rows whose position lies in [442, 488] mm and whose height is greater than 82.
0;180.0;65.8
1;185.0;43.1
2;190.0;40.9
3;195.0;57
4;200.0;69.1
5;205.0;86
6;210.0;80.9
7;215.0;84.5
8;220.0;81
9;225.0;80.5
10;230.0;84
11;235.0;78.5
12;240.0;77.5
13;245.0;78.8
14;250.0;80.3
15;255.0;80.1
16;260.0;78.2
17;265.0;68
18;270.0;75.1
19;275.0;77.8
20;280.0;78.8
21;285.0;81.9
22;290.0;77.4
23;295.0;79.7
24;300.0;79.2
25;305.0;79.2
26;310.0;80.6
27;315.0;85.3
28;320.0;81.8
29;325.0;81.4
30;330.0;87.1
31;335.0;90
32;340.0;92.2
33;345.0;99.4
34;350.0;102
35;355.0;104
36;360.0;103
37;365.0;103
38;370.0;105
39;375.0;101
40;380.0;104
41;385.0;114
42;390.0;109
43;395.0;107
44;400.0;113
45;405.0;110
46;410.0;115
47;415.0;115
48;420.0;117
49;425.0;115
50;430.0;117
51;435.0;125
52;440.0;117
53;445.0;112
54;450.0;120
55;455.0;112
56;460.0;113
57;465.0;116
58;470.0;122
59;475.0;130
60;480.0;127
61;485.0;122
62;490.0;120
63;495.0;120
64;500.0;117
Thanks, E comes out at 445.0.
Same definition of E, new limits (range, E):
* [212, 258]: 215.0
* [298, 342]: 315.0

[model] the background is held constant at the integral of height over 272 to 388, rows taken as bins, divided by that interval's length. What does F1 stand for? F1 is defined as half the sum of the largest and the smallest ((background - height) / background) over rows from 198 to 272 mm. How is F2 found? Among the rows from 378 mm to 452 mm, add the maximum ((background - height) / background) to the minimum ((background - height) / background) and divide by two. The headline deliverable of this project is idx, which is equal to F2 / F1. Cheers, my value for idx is -2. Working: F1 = 0.15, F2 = -0.3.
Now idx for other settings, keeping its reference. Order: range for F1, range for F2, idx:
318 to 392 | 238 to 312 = -2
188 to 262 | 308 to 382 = 0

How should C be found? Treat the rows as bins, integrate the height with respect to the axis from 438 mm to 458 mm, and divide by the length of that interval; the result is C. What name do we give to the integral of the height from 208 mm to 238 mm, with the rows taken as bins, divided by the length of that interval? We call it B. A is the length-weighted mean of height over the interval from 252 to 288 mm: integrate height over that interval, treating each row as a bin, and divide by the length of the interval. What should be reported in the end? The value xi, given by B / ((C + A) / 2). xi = 0.85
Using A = 77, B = 82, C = 115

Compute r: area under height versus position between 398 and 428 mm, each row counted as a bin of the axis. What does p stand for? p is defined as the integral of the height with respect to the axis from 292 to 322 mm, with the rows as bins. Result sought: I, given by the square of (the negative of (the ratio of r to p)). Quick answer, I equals 2.0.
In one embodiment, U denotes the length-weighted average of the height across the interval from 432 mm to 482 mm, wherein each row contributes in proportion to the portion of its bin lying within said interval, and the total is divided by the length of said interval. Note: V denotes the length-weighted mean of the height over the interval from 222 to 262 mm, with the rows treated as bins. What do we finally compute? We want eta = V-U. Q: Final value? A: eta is -40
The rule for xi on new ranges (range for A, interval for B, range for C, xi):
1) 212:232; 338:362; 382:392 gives 1.03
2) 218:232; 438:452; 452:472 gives 1.18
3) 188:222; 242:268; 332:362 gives 0.91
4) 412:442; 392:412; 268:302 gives 1.13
